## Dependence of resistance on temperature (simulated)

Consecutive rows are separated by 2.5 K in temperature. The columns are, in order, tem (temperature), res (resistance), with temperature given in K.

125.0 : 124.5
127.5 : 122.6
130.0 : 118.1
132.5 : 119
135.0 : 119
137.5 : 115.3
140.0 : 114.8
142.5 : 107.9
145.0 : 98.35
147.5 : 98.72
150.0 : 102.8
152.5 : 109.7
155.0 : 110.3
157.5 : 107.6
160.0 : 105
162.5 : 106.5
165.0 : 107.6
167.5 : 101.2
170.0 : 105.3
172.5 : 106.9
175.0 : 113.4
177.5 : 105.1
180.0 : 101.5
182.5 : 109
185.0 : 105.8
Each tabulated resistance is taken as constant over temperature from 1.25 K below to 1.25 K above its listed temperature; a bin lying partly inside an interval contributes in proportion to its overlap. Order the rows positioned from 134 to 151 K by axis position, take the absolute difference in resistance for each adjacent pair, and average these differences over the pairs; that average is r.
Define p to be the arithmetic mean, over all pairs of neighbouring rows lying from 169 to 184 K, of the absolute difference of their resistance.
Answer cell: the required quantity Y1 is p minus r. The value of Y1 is 1.32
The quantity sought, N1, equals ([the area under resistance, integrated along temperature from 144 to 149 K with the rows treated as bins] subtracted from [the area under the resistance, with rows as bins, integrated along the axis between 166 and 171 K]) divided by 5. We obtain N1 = 5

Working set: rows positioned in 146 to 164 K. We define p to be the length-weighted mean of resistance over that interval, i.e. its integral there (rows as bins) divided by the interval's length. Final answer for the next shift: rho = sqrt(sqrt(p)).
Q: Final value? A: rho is 3.207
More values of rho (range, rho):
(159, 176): 3.212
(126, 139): 3.302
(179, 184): 3.205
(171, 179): 3.225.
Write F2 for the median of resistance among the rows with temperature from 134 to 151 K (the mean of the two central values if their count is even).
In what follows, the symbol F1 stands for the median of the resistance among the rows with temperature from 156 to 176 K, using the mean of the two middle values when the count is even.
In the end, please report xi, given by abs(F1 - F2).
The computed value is 1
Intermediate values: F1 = 107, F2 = 108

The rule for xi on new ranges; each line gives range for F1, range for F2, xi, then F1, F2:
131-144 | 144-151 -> 17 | 115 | 99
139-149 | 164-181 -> 2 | 103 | 105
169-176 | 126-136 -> 12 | 107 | 119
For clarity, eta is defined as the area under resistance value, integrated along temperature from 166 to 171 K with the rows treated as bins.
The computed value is 517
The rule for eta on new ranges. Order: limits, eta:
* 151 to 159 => 871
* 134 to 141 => 814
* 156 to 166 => 1067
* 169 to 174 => 533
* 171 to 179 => 865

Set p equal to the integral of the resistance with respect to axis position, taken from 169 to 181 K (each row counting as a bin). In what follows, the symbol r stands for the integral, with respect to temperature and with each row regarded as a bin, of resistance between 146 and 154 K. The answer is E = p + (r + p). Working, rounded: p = 1279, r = 830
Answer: 3388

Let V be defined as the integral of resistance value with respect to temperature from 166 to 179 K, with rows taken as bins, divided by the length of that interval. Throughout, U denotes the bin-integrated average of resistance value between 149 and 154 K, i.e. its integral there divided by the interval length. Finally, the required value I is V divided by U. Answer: 1.00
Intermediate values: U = 107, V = 106.3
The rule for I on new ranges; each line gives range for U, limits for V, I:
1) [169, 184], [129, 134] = 1.11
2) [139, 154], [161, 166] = 1.02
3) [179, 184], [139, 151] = 0.99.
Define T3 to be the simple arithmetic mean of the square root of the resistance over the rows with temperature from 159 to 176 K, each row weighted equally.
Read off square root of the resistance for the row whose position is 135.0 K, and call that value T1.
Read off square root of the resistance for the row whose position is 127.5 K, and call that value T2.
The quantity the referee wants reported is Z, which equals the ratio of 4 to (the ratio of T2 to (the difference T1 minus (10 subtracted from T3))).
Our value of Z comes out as 3.82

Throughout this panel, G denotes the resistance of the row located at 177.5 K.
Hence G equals 105.1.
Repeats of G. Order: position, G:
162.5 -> 106.5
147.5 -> 98.72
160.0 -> 105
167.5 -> 101.2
